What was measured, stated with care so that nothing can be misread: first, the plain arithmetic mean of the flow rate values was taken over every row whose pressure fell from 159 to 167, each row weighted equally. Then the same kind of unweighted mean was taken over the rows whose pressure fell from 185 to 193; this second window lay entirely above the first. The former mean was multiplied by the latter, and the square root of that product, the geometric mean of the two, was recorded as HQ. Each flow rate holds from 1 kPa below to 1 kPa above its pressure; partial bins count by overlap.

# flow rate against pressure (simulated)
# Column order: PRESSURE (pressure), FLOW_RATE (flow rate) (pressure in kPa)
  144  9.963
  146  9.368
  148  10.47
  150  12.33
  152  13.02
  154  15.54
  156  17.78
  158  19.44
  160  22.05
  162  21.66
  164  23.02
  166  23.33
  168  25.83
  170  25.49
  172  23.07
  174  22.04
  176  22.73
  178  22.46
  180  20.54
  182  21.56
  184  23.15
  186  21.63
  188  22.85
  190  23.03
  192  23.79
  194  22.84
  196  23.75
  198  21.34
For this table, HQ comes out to 22.7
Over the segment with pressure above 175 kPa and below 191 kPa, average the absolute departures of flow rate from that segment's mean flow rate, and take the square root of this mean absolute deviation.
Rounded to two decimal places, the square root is 0.87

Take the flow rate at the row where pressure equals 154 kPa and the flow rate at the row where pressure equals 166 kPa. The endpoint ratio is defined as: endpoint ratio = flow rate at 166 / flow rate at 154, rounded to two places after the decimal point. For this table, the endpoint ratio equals 1.50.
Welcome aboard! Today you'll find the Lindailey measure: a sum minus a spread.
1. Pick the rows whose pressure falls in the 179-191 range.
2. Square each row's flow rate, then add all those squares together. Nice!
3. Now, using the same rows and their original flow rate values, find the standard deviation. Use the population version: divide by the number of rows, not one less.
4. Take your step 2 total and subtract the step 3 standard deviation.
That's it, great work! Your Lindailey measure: 2942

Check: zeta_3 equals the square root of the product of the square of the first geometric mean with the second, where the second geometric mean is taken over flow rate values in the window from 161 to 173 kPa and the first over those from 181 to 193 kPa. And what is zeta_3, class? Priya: 110.3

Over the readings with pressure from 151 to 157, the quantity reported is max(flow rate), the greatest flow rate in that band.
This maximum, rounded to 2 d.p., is 17.78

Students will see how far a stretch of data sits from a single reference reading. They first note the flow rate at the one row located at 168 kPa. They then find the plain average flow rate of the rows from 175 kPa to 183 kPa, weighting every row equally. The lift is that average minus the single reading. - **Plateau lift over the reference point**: -4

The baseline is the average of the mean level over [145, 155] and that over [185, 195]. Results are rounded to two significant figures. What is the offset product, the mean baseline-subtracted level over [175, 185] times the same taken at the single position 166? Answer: 27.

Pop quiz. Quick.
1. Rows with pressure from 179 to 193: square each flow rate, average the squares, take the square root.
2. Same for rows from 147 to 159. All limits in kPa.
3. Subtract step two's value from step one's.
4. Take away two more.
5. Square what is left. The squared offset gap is 28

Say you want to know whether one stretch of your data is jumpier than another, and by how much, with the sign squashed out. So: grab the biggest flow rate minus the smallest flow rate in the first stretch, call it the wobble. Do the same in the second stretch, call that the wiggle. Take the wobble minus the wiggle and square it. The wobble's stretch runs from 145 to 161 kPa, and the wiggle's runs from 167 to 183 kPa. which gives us 55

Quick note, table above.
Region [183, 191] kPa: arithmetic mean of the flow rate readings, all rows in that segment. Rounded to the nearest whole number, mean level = 23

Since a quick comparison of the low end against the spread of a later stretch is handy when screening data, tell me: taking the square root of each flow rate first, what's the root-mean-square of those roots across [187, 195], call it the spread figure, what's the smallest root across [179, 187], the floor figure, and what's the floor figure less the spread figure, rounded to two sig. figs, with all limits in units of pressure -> -0.28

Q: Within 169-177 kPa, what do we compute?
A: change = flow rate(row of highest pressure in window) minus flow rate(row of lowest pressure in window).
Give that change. -2.8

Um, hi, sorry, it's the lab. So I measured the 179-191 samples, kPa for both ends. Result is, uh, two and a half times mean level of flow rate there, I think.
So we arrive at 55.3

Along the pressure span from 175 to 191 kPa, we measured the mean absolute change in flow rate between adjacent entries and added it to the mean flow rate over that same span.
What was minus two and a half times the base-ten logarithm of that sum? -3.42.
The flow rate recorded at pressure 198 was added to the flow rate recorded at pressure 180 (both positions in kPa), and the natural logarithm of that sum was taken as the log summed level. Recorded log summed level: 3.73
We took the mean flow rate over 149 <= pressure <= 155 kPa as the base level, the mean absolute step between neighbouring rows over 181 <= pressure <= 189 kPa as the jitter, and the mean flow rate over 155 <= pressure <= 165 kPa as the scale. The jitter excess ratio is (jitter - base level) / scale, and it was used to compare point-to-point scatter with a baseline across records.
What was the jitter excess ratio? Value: -0.59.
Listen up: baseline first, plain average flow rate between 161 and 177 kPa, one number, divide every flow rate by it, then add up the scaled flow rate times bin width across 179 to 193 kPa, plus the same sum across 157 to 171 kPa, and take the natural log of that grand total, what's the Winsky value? 3.30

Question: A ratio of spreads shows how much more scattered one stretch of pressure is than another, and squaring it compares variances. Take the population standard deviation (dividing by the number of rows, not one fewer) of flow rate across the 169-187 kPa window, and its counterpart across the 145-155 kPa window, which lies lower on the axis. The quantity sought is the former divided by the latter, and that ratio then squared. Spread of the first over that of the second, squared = 0.38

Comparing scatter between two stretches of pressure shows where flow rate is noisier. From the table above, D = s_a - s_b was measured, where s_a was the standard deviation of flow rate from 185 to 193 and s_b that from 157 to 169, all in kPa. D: -1.2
